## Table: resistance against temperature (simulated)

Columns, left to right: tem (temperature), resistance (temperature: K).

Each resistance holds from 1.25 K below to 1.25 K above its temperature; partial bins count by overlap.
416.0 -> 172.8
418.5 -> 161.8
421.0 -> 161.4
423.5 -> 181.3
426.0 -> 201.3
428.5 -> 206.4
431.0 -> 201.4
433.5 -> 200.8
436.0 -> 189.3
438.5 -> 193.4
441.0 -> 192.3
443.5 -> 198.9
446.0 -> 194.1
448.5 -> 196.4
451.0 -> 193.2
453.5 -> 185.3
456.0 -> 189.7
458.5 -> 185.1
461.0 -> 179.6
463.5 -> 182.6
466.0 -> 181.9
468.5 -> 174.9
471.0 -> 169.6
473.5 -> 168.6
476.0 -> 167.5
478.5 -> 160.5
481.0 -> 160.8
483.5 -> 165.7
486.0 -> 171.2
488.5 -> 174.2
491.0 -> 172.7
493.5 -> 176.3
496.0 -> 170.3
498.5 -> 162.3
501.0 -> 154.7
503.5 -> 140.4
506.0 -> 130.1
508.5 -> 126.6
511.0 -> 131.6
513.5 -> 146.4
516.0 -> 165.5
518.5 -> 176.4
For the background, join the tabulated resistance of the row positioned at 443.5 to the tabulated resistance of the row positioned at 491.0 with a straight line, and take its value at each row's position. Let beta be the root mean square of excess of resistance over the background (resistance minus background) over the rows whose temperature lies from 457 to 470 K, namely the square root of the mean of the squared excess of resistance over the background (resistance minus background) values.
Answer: 7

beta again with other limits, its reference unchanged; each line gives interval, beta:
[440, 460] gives 5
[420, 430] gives 29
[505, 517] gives 27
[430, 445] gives 8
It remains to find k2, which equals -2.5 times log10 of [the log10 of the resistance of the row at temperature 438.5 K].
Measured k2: -0.898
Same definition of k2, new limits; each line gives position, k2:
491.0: -0.874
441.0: -0.897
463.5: -0.886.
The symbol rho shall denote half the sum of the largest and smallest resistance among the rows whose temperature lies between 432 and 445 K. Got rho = 195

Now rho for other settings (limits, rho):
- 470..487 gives 166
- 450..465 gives 186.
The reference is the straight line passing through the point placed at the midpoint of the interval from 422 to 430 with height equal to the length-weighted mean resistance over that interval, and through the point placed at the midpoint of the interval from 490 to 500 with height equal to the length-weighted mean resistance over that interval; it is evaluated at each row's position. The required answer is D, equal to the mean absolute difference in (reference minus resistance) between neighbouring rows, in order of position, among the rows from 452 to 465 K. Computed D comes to 4.4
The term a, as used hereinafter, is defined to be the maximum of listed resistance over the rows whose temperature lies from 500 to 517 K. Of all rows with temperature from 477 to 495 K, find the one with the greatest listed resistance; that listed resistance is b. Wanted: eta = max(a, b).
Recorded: 176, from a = 165.5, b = 176.3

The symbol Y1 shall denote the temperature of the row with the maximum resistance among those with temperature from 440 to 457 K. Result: 443.5 K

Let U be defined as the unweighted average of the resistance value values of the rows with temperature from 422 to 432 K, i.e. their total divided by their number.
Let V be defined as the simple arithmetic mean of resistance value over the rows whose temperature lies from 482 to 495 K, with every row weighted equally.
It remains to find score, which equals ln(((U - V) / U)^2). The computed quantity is -4.1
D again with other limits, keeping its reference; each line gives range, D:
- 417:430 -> 12.1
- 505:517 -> 11.1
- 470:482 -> 1.9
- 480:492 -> 4.2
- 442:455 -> 4.1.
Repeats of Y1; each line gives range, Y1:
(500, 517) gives 516.0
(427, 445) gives 428.5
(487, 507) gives 493.5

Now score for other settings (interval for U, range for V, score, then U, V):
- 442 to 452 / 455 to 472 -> -5.1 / 196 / 180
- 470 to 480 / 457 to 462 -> -4.7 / 167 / 182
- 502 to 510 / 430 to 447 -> -1.5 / 132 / 196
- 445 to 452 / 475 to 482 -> -3.6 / 195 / 163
